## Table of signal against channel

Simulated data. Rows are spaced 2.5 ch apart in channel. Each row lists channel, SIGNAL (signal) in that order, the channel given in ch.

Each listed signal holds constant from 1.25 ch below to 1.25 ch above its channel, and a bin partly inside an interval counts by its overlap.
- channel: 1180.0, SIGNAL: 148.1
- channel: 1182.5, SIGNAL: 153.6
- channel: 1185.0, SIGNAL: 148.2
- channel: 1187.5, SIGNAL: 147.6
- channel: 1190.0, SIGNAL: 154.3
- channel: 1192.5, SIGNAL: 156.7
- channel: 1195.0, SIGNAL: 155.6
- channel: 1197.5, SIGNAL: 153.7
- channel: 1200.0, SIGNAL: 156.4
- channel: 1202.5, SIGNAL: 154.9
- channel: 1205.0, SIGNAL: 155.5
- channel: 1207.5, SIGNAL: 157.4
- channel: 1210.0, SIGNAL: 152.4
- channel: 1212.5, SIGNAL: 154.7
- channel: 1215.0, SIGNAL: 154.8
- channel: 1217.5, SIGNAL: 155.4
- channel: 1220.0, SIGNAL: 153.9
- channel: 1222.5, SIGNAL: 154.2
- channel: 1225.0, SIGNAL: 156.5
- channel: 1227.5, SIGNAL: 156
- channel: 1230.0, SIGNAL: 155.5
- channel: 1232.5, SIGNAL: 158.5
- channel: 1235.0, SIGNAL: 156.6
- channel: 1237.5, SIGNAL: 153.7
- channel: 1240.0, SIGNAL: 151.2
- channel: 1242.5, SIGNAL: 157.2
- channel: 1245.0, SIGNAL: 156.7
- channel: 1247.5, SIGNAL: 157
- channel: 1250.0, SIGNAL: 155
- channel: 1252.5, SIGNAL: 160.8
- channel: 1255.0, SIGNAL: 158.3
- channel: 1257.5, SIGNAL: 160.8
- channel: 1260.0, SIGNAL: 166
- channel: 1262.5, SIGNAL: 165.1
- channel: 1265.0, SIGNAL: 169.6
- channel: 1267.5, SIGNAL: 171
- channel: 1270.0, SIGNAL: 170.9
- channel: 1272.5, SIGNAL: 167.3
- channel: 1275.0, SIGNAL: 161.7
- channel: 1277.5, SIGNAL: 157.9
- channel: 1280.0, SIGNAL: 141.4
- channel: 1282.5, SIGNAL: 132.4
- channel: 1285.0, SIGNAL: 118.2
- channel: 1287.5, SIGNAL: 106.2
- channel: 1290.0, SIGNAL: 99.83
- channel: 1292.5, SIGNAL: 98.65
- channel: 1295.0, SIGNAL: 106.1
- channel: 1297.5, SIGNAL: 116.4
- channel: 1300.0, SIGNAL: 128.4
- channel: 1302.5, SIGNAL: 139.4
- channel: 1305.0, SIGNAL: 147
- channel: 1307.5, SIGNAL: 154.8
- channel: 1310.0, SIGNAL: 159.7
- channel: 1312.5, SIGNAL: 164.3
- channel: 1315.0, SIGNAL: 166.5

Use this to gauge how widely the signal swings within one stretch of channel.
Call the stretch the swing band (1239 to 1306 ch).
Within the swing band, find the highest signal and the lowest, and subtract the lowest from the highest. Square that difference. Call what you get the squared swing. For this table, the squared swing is 5235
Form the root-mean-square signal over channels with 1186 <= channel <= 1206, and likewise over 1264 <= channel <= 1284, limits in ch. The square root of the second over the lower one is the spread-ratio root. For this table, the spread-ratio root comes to 1.02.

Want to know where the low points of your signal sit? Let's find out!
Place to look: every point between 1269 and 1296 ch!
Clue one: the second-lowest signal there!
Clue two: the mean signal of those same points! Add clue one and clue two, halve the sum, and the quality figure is 116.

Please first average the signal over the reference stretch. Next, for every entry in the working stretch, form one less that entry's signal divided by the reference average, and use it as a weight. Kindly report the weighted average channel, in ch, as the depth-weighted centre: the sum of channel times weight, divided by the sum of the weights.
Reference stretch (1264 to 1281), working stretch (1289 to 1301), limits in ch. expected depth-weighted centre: 1294.3 ch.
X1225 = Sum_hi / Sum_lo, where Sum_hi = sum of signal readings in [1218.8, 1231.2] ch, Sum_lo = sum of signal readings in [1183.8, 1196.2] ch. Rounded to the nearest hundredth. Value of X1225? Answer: 1.02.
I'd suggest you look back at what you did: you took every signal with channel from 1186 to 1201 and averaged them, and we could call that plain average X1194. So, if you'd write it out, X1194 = 154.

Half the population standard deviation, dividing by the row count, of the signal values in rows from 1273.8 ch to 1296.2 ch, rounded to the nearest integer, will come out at 12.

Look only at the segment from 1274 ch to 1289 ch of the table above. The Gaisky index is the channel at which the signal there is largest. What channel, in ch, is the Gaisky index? 1275.0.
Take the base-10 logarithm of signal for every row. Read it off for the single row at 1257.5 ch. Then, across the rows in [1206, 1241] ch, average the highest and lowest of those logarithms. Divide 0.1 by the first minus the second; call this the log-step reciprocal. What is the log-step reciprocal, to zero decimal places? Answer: 6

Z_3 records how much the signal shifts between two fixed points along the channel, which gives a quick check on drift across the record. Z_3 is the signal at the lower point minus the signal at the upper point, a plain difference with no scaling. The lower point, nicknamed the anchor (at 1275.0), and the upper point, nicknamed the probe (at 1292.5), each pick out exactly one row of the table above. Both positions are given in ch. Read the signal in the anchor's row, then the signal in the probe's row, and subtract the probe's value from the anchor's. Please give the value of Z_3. 63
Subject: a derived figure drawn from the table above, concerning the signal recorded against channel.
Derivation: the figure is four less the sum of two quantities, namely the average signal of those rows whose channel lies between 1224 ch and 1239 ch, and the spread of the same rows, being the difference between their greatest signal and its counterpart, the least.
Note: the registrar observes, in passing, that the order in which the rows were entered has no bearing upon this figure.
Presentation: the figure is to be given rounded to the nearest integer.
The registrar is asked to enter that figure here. -157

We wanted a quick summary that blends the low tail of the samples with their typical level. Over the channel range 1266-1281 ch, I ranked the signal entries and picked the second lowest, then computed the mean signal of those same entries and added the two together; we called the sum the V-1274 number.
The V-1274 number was 320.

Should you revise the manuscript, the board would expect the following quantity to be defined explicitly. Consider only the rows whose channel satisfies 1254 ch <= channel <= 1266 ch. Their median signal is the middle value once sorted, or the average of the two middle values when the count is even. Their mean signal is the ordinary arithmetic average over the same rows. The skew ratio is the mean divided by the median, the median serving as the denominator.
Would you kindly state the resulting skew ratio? 0.99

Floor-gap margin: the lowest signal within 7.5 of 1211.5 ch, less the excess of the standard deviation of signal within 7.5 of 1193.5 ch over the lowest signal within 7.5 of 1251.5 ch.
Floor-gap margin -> 304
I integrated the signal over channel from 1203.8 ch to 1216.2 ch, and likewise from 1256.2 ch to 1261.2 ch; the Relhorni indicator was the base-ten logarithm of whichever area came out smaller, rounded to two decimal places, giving 2.91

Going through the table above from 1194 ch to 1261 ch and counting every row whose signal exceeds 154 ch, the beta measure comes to 22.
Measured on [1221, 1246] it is 8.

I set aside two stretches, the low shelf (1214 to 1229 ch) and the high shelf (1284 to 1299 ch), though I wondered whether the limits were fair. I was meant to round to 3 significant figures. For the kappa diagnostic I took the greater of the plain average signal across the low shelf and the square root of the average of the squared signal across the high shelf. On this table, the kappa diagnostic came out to 155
